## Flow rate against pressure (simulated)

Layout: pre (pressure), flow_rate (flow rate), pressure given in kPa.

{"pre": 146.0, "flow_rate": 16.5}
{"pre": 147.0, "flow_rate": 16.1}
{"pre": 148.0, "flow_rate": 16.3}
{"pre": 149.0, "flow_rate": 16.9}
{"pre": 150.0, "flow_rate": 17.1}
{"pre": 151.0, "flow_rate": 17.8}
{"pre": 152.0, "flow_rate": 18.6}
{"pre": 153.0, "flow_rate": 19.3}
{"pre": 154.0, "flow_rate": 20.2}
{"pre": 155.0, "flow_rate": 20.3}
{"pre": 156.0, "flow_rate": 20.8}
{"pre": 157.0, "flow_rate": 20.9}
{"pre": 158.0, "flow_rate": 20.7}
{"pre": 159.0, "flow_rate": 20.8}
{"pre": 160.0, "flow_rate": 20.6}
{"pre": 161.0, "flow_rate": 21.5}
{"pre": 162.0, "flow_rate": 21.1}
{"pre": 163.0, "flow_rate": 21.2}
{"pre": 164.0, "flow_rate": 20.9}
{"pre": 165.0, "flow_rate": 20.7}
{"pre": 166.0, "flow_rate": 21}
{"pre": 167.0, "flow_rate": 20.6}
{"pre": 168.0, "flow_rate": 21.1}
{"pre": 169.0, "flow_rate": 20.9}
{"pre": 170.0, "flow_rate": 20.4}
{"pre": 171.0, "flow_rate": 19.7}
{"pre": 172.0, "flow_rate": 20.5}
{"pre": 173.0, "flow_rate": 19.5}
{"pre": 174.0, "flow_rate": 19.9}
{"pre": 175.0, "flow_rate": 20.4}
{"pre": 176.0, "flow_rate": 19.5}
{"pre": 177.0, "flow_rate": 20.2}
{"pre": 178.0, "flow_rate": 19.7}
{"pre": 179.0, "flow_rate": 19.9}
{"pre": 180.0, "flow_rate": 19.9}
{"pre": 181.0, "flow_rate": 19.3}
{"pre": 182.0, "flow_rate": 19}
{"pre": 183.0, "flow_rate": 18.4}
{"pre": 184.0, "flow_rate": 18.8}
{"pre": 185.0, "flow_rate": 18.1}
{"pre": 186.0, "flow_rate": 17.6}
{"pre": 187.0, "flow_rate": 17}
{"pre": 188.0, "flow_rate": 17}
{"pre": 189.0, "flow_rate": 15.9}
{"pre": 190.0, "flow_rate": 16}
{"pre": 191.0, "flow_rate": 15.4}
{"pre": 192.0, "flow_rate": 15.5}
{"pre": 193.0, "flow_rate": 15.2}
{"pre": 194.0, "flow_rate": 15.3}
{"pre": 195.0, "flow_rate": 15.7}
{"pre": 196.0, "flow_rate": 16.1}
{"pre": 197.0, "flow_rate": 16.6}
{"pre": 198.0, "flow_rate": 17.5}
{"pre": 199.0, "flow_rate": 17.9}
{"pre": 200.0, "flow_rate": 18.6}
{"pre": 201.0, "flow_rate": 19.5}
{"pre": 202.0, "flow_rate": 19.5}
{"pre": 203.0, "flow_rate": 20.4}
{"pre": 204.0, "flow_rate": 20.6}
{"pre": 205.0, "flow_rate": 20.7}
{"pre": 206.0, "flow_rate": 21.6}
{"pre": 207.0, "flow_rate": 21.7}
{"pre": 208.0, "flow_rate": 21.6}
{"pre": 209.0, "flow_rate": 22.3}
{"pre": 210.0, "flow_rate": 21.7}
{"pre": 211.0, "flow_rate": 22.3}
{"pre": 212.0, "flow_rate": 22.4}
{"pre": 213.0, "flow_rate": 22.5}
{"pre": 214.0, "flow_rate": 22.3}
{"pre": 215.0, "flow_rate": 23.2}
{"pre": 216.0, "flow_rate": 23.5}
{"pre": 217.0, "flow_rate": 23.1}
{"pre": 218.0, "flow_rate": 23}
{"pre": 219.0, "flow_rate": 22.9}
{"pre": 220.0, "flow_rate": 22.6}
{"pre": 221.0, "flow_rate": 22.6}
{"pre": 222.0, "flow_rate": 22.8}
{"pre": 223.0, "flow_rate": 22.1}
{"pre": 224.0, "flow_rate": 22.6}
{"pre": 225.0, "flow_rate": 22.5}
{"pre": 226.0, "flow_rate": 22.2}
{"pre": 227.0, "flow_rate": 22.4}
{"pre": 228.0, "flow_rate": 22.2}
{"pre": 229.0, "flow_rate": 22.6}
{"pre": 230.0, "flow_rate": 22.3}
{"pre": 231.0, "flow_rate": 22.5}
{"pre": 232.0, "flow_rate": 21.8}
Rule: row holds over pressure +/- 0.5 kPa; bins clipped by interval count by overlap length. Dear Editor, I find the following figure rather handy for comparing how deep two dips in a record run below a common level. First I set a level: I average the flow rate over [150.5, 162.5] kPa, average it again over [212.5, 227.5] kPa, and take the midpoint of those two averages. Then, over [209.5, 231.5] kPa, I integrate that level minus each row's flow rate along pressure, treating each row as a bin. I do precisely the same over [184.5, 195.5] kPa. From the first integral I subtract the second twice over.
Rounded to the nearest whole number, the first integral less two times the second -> -139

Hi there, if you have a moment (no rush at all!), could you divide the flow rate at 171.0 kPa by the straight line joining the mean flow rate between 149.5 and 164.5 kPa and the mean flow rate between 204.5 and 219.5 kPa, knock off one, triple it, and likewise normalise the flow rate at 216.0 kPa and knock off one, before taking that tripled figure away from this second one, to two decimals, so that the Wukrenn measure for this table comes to 0.19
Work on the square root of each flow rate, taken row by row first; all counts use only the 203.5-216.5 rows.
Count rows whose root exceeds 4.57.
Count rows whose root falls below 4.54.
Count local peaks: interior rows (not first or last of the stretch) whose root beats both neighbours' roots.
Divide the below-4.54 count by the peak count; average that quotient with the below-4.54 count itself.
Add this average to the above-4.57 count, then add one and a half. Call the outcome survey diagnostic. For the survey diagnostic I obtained 13.2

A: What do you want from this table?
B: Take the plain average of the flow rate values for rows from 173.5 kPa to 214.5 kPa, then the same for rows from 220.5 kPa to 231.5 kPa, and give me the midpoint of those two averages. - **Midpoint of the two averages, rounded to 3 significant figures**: 20.7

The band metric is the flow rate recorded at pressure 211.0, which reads 22.3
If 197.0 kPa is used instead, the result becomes 16.6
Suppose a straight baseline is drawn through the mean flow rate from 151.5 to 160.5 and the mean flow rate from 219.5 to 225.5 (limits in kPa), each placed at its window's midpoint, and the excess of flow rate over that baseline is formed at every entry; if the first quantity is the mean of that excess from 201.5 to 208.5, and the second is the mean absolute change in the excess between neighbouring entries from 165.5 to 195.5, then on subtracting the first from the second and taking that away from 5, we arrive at 3.5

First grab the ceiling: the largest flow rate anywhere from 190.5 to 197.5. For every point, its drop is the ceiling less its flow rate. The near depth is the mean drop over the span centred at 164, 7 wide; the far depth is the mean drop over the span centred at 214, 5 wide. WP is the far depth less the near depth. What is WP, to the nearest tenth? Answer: -1.8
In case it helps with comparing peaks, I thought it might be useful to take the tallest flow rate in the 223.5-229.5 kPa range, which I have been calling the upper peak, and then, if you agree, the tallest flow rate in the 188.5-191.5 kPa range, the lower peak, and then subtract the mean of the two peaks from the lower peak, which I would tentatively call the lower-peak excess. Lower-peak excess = -3.3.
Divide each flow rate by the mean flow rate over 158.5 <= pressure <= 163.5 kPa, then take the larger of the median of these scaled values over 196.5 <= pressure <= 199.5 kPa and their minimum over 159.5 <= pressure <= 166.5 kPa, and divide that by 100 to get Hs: 0.0098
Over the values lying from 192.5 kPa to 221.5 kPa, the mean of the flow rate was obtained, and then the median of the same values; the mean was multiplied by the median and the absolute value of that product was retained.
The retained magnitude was 442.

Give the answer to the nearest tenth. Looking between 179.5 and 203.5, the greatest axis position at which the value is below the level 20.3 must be 202.0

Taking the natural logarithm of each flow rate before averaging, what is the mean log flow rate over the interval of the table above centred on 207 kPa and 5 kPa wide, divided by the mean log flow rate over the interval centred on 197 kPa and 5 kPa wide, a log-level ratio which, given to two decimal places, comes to 1.09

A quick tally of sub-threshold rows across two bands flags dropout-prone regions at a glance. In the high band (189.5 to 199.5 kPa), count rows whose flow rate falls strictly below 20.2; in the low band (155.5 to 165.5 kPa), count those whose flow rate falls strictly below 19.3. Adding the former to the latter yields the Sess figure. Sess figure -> 10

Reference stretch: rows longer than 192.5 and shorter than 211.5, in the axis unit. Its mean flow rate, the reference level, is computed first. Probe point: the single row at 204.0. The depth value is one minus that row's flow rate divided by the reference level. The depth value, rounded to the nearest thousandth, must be -0.073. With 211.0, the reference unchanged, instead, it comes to -0.161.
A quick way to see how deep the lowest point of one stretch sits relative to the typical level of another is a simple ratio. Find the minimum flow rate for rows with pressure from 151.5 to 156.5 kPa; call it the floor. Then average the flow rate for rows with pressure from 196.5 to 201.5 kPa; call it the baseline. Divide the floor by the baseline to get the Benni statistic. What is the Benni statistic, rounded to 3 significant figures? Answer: 1.03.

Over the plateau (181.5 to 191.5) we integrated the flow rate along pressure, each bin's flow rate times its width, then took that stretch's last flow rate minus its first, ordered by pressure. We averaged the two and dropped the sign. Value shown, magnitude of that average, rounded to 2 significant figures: 85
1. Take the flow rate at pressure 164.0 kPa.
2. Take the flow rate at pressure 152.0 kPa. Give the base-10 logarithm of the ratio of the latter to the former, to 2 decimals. -0.05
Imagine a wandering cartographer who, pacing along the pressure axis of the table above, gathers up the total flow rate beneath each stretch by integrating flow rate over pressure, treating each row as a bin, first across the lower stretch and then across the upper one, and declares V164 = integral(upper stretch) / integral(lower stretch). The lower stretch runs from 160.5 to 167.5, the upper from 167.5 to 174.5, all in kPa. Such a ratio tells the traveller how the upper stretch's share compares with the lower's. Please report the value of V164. 0.97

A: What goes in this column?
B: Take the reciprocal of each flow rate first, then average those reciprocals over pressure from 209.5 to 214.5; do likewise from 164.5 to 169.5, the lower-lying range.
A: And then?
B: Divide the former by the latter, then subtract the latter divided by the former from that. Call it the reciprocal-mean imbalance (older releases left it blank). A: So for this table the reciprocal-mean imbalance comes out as -0.13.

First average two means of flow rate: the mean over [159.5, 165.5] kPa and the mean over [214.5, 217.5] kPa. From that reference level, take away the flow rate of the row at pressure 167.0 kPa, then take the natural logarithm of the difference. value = 0.43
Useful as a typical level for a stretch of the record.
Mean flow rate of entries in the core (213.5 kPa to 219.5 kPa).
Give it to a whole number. 23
